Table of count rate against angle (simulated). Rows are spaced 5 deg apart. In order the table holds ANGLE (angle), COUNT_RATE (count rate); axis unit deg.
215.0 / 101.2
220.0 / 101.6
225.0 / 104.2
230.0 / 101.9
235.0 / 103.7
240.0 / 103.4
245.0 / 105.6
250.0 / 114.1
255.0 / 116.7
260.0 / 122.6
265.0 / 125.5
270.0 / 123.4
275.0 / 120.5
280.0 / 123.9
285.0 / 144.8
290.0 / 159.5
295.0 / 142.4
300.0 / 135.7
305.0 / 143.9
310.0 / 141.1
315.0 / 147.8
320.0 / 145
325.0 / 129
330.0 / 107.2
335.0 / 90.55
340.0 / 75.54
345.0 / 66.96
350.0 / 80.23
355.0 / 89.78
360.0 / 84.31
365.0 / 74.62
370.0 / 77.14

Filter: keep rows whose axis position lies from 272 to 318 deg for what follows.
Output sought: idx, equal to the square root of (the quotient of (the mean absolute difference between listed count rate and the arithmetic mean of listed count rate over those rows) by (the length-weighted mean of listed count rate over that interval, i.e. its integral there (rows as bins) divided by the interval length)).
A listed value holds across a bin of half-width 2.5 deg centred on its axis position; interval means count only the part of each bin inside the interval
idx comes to 0.25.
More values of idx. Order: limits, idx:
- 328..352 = 0.38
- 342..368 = 0.29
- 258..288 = 0.22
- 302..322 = 0.12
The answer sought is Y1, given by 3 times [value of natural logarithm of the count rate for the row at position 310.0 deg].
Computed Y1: 14.8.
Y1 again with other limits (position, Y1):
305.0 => 14.9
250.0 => 14.2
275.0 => 14.4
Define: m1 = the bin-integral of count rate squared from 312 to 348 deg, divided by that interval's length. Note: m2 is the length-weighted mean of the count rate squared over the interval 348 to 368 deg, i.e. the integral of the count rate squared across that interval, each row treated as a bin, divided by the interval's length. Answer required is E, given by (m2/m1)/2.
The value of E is 0.3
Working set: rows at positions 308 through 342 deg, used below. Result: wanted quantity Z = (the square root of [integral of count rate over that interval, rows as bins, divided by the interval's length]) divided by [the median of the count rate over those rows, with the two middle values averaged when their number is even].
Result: 0.085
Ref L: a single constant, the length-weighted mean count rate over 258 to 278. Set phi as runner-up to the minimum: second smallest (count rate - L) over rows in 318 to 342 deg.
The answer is -32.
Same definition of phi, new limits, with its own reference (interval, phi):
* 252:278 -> -3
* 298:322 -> 18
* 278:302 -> 13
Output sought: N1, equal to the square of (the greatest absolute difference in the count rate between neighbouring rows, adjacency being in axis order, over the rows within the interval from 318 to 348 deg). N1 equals 475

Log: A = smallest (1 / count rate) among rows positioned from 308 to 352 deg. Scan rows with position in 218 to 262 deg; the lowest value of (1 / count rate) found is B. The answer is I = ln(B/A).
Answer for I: 0.19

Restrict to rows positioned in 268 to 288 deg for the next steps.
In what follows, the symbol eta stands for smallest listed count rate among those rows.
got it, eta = 120.5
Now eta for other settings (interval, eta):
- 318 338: 90.55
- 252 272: 116.7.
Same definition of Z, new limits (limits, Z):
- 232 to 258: 0.099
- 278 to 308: 0.083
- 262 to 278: 0.090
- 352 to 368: 0.108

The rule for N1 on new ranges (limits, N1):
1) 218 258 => 72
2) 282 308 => 292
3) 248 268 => 35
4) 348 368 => 94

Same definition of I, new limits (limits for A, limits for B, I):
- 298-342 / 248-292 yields -0.08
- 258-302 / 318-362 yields 0.10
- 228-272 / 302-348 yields -0.16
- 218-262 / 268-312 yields -0.26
